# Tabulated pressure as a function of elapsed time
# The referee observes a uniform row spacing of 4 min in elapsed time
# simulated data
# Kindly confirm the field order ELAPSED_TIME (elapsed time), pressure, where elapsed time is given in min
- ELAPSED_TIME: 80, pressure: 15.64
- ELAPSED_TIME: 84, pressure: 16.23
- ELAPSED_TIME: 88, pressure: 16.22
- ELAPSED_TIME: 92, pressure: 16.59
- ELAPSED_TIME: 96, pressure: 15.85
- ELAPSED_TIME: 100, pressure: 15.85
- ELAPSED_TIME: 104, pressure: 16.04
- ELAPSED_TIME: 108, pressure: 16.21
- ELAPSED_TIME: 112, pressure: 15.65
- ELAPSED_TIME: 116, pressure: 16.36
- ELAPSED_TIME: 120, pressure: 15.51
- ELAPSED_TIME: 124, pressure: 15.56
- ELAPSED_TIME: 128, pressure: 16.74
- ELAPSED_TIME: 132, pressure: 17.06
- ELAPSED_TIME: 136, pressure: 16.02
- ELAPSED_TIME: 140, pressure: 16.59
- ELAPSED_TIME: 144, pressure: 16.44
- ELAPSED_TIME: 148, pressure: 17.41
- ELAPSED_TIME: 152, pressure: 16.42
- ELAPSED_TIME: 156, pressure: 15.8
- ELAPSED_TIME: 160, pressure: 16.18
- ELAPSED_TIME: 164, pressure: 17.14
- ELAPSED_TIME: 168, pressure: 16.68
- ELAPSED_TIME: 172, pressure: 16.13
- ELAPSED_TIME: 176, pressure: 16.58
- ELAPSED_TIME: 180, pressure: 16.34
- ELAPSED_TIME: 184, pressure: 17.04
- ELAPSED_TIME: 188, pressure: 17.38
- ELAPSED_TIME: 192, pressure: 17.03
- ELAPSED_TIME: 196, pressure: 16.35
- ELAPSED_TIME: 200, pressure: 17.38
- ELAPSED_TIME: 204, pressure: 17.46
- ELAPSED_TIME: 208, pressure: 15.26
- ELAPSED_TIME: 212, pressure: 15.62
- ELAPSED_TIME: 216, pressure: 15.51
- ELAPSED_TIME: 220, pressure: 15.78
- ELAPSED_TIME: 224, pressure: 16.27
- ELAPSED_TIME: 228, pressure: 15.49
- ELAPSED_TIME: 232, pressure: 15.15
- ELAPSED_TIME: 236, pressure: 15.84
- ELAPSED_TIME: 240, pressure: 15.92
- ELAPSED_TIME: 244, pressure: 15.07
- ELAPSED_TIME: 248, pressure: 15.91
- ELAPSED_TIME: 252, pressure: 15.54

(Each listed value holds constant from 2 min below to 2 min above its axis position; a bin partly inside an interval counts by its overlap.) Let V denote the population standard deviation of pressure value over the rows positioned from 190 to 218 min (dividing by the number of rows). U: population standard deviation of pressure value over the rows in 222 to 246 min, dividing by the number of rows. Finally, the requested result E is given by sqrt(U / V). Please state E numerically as 0.7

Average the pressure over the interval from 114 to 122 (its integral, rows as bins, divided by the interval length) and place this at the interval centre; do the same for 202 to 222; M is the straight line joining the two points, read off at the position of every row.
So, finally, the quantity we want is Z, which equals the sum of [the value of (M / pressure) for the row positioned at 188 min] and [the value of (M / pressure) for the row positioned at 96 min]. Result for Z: 1.92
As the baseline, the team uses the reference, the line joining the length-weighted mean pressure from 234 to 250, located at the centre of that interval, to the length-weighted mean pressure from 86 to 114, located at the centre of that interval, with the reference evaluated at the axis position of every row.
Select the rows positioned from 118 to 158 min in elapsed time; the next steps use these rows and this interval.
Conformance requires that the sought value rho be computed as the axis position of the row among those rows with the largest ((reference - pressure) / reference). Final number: 120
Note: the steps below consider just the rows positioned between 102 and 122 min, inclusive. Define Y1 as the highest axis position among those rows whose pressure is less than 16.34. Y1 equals 120 min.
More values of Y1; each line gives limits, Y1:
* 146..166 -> 160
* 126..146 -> 136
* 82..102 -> 100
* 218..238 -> 236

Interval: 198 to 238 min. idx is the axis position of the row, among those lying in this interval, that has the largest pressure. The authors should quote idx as 204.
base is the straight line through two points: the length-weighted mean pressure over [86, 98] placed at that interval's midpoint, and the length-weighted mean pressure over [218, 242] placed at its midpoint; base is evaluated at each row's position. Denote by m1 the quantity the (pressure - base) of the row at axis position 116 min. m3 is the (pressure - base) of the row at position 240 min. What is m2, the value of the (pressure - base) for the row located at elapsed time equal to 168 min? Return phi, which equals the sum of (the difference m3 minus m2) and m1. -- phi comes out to -0.3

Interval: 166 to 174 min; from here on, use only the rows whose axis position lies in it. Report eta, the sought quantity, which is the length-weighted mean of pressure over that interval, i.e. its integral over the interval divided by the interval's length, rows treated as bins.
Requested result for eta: 16.4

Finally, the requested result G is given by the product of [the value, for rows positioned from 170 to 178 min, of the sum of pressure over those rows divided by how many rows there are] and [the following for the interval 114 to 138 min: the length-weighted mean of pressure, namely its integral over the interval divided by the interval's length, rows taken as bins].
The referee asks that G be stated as 265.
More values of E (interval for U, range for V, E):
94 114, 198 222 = 0.5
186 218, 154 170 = 1.3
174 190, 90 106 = 1.2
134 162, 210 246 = 1.2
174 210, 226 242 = 1.5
